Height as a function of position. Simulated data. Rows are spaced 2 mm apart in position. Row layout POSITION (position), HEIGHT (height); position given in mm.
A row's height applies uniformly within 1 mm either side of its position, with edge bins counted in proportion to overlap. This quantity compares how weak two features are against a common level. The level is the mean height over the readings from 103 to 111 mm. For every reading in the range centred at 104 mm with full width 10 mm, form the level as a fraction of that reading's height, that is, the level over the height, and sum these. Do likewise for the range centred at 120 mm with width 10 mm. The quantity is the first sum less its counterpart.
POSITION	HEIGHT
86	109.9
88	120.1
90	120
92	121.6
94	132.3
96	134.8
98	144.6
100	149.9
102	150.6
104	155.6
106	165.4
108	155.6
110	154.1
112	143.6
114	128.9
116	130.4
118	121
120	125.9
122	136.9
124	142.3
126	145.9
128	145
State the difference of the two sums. -0.9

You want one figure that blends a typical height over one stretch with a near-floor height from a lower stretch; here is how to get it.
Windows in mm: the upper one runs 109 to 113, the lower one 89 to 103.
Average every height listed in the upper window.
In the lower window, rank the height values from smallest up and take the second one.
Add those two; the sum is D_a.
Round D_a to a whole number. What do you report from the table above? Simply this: 270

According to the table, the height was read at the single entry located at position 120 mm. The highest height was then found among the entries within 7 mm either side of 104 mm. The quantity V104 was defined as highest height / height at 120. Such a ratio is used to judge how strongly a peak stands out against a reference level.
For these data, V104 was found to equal 1.31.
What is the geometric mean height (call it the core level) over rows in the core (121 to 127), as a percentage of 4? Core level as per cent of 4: 3541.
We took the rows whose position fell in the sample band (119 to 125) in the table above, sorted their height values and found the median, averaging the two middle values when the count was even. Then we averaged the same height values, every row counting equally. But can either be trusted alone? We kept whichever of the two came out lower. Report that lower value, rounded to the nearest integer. 135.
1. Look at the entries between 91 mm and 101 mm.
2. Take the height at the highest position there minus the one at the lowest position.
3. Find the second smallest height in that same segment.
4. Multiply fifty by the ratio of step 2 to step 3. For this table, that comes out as 11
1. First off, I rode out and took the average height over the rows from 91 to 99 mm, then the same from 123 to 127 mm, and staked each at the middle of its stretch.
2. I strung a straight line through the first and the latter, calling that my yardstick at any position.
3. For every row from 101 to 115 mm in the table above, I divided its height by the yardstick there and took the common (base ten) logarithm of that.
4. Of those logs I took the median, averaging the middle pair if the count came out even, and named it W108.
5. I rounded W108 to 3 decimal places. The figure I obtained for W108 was 0.046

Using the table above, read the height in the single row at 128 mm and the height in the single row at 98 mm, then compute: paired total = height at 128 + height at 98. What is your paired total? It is 290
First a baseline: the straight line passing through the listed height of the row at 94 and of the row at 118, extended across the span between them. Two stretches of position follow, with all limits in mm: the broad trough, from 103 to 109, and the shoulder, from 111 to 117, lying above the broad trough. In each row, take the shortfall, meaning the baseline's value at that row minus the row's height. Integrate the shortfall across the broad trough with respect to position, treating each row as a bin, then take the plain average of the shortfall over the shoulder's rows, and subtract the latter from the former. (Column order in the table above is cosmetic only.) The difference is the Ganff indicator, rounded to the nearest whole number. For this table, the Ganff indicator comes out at -182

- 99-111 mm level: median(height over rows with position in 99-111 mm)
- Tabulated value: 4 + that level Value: 159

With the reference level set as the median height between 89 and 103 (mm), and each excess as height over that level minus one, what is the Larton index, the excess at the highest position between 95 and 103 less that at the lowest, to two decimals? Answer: 0.12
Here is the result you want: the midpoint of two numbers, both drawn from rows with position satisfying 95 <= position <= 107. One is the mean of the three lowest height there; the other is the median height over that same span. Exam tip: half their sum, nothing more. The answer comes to 147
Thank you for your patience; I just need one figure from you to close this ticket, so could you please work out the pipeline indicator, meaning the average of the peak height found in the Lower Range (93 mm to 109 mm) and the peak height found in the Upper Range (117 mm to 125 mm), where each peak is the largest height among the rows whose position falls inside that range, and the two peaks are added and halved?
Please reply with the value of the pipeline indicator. 154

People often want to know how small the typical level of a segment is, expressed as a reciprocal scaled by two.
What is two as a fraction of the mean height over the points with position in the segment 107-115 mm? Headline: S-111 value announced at 0.0137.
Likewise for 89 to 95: 0.0160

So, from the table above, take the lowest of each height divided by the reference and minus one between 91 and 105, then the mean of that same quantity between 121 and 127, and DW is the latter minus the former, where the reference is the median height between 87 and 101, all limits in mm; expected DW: 0.15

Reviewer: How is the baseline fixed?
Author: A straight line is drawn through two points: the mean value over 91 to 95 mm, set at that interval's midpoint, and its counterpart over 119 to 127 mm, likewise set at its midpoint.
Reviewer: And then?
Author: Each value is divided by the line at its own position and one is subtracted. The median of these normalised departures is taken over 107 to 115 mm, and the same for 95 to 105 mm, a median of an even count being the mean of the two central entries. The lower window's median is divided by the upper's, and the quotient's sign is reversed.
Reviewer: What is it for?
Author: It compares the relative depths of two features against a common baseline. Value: -1.4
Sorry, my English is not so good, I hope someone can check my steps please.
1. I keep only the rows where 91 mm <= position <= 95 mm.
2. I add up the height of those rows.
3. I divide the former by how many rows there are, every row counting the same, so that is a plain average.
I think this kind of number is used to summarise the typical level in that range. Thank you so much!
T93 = 127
